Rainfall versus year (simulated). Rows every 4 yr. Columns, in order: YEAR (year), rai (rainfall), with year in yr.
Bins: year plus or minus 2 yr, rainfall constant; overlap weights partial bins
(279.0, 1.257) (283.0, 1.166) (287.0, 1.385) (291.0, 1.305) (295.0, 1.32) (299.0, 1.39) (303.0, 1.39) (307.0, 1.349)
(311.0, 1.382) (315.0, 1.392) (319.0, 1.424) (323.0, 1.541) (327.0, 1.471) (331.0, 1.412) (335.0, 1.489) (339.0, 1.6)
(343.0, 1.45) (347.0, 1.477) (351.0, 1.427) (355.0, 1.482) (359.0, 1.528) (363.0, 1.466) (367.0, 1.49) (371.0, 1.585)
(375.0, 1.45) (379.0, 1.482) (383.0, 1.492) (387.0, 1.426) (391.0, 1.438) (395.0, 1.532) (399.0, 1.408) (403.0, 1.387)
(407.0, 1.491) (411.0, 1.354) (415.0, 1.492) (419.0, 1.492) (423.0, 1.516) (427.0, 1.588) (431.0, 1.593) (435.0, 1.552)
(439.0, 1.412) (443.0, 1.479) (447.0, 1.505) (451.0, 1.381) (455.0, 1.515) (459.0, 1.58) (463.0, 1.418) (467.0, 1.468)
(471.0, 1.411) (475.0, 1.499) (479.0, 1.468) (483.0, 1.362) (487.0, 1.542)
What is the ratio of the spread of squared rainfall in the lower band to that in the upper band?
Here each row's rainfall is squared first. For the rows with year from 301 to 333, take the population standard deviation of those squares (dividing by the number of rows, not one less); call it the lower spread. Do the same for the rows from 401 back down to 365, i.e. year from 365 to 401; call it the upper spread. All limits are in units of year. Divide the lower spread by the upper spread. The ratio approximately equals 1.04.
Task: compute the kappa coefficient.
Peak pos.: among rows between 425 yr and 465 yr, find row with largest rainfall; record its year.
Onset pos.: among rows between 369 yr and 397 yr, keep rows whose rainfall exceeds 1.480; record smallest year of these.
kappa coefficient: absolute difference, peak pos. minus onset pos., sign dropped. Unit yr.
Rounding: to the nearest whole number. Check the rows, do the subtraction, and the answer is 60 yr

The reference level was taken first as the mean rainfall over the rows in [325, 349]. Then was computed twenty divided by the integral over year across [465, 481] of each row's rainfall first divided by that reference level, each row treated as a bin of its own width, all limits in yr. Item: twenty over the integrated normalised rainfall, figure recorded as 1.27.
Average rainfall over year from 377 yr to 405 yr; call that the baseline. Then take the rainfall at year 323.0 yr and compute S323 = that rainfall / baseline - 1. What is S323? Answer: 0.06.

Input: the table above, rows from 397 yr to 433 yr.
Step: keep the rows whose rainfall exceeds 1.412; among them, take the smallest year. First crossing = 407.0 yr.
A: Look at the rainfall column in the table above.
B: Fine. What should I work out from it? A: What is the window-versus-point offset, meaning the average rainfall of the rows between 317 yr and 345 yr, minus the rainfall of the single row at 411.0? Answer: 0.13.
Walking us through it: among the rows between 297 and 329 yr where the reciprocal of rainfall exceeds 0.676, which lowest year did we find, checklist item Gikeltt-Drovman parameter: 299.0 yr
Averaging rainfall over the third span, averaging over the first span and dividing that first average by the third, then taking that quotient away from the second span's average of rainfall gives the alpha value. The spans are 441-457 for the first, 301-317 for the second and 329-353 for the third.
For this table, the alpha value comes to 0.382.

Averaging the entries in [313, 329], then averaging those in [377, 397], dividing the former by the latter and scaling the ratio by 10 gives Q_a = 9.9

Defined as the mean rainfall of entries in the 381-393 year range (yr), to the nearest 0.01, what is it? 1.45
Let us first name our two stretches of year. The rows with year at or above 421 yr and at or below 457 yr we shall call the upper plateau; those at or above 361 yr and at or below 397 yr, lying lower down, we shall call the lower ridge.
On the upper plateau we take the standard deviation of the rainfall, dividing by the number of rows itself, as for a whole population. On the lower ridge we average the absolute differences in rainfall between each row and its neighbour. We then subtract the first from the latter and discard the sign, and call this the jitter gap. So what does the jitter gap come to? 0.010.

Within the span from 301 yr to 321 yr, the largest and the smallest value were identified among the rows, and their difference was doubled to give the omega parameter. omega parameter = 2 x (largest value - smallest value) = 0.15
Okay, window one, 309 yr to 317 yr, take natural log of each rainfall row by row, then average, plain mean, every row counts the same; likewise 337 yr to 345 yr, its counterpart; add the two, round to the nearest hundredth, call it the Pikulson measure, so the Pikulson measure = 0.75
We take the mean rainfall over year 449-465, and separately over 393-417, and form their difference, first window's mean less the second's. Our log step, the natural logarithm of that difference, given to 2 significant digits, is -3.5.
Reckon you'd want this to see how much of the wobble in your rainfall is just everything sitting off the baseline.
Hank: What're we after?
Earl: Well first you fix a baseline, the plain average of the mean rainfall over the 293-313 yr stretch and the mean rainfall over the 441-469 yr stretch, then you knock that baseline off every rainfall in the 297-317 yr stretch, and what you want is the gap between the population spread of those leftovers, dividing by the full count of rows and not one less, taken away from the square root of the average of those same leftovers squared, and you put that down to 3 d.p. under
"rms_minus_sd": 0.028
